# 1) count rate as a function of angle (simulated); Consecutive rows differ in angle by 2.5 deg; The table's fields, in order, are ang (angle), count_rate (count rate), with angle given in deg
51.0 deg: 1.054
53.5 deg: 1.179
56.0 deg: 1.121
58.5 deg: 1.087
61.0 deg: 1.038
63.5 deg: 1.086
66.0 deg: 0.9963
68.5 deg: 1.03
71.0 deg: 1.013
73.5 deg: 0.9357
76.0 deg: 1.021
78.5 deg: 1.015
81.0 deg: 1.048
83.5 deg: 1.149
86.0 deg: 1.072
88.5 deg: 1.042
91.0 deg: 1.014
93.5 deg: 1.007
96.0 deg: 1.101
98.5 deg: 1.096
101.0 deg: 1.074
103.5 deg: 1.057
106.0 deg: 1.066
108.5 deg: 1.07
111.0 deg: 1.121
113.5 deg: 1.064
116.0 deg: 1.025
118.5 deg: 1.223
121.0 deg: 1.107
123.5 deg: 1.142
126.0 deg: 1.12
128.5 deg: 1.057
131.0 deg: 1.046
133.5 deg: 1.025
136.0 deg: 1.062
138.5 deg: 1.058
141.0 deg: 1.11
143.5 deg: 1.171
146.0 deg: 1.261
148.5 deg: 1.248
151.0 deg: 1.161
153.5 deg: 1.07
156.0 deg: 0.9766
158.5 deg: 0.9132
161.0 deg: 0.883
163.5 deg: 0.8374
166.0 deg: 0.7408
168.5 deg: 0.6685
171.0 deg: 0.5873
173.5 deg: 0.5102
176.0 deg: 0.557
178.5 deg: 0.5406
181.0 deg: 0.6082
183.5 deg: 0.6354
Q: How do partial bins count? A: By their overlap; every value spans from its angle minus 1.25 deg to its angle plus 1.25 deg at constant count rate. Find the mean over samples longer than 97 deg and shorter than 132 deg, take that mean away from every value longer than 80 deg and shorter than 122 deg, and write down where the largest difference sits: 118.5 deg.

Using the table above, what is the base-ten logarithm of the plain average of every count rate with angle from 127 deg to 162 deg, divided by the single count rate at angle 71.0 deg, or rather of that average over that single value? 0.026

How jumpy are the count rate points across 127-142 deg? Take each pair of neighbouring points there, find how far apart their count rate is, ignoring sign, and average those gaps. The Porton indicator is 0.025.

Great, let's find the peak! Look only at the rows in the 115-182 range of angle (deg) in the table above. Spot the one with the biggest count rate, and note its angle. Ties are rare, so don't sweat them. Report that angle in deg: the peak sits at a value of 146.0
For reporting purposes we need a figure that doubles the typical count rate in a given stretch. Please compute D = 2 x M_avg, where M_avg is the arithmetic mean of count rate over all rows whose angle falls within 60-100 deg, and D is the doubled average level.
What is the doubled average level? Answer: 2.08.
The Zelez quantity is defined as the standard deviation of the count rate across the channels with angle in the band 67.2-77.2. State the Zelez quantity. 0.04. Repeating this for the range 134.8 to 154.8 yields 0.08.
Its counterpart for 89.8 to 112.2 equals 0.04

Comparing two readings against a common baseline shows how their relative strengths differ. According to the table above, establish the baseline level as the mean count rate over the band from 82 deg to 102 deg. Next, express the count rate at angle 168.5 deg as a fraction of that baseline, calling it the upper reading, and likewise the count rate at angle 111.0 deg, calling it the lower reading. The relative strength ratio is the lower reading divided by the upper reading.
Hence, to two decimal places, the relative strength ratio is 1.68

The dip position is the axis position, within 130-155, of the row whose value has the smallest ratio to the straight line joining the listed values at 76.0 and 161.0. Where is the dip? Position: 133.5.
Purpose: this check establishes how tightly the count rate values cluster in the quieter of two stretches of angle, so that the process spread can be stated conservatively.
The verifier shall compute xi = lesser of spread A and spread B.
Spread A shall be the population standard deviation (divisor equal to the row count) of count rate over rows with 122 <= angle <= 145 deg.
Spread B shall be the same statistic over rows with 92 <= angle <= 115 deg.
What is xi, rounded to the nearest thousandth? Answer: 0.030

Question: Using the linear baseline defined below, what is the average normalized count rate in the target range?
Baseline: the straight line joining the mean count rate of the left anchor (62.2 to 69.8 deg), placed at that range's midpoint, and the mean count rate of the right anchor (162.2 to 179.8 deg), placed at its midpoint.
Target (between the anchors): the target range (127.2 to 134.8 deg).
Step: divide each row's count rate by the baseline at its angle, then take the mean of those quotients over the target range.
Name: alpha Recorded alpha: 1.32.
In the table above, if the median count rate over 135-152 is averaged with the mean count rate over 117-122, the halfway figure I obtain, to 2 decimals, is 1.16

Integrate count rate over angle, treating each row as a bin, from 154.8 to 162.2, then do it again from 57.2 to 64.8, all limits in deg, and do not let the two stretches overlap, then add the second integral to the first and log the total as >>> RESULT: 15.0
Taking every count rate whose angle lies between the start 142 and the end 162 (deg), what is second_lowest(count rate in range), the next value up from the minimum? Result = 0.9132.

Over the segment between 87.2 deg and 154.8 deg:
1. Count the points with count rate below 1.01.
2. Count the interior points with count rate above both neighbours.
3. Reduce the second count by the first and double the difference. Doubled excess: 10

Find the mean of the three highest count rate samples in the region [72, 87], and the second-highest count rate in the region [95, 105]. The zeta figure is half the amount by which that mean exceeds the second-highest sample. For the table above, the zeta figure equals -0.003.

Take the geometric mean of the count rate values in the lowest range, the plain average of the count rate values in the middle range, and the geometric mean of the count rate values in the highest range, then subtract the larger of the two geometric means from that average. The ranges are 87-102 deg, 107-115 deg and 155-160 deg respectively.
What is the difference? 0.03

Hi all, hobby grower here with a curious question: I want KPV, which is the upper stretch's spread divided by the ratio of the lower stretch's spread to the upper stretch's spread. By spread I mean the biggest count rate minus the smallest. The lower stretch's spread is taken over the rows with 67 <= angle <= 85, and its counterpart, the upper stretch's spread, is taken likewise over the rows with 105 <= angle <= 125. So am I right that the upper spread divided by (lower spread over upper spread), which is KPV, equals 0.18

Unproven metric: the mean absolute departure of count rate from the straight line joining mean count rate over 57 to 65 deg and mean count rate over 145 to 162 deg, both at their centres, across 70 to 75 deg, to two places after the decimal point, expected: 0.10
